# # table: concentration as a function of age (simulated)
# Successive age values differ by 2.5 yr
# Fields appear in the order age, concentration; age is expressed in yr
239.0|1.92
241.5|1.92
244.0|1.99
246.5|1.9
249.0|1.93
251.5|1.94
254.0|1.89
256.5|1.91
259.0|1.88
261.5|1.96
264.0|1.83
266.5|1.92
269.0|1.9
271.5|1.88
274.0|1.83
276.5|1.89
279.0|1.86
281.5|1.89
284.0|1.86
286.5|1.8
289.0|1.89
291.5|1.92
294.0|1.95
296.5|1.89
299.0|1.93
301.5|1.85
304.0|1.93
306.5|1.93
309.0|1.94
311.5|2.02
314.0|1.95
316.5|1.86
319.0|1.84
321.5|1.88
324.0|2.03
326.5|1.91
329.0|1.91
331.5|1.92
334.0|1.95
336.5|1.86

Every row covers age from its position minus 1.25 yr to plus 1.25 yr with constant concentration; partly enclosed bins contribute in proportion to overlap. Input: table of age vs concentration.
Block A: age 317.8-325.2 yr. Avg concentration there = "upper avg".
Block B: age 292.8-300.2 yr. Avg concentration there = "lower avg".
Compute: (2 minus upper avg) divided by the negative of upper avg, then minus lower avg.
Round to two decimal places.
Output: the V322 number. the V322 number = -1.97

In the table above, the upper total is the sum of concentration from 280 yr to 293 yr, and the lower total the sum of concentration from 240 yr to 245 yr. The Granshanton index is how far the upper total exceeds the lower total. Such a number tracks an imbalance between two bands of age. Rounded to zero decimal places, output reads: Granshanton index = 5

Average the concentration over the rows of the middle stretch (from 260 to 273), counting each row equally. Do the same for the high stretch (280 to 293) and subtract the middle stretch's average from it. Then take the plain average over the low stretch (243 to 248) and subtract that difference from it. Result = 1.97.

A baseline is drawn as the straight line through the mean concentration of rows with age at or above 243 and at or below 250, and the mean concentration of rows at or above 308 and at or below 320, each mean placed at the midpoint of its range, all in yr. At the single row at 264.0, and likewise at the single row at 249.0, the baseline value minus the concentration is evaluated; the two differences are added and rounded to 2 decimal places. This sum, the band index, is 0.11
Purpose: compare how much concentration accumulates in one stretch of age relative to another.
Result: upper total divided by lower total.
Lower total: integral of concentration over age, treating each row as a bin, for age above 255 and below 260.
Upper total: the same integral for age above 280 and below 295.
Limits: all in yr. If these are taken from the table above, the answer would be 3.0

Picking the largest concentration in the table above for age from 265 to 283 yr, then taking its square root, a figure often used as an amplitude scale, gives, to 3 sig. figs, 1.39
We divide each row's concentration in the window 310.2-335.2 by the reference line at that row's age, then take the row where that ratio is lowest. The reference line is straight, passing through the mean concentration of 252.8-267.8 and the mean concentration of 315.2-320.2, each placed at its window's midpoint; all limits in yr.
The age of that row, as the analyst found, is 319.0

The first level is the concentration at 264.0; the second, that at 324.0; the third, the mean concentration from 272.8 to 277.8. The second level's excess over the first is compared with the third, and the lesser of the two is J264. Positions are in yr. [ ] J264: 0.20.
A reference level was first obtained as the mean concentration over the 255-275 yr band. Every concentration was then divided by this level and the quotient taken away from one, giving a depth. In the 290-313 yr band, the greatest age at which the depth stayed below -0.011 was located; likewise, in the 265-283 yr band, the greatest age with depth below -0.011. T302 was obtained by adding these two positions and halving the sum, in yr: 289.0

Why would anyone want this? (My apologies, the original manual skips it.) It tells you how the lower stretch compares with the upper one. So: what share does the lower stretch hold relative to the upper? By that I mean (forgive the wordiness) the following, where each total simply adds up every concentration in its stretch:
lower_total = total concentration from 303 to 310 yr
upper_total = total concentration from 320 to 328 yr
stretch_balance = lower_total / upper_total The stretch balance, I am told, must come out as 0.997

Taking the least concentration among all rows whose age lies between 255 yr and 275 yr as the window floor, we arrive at 1.83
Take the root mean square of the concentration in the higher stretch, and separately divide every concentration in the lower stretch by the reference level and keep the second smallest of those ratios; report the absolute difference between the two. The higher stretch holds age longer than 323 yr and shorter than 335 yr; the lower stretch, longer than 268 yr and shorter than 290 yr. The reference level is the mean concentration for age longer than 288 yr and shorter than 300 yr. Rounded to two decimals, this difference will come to 0.99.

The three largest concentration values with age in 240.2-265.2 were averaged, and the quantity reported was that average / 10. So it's 0.196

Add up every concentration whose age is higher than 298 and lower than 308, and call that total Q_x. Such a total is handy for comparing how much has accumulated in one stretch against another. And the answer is 7.64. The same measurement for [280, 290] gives 7.44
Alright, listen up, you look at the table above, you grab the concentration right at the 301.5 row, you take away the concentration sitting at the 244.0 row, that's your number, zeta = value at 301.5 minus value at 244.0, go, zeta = -0.14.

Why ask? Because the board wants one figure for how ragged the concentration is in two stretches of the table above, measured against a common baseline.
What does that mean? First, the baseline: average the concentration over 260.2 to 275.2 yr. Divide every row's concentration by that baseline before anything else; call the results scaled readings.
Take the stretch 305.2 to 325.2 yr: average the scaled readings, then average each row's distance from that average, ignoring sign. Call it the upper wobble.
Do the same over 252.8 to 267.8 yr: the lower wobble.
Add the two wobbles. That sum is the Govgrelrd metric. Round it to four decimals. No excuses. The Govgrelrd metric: 0.0453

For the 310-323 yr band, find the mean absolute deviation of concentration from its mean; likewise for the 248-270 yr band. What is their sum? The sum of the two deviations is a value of 0.088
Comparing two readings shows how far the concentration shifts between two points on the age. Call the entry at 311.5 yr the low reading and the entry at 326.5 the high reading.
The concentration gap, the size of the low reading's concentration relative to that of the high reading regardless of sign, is 0.11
